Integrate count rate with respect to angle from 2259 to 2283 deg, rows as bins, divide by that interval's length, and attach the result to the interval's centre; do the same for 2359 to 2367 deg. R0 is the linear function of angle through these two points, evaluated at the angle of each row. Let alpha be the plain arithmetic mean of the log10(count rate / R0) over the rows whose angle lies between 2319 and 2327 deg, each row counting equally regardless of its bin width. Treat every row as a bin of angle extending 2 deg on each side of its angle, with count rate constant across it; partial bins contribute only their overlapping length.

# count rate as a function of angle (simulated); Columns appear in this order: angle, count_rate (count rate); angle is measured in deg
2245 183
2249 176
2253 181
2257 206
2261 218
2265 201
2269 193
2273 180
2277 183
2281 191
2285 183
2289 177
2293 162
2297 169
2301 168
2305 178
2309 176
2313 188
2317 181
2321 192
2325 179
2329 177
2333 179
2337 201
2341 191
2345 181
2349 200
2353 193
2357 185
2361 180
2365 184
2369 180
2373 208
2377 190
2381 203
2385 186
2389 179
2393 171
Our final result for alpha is -0.005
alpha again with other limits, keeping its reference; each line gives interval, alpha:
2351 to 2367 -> 0.007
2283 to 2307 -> -0.044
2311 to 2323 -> -0.003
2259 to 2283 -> -0.001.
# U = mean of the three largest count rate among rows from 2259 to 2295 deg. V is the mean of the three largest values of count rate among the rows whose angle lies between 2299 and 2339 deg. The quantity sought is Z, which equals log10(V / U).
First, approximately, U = 204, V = 193.7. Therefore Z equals -0.023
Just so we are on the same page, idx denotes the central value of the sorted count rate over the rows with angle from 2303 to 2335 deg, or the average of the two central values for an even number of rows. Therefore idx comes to 179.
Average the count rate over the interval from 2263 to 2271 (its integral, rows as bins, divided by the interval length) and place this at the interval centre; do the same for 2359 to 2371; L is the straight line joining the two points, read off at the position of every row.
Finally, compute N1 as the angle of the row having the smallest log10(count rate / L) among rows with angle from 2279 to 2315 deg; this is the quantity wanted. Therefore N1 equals 2293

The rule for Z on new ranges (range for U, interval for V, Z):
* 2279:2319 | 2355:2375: 0.011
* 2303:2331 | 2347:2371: 0.013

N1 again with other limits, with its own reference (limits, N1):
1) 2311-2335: 2329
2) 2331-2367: 2333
